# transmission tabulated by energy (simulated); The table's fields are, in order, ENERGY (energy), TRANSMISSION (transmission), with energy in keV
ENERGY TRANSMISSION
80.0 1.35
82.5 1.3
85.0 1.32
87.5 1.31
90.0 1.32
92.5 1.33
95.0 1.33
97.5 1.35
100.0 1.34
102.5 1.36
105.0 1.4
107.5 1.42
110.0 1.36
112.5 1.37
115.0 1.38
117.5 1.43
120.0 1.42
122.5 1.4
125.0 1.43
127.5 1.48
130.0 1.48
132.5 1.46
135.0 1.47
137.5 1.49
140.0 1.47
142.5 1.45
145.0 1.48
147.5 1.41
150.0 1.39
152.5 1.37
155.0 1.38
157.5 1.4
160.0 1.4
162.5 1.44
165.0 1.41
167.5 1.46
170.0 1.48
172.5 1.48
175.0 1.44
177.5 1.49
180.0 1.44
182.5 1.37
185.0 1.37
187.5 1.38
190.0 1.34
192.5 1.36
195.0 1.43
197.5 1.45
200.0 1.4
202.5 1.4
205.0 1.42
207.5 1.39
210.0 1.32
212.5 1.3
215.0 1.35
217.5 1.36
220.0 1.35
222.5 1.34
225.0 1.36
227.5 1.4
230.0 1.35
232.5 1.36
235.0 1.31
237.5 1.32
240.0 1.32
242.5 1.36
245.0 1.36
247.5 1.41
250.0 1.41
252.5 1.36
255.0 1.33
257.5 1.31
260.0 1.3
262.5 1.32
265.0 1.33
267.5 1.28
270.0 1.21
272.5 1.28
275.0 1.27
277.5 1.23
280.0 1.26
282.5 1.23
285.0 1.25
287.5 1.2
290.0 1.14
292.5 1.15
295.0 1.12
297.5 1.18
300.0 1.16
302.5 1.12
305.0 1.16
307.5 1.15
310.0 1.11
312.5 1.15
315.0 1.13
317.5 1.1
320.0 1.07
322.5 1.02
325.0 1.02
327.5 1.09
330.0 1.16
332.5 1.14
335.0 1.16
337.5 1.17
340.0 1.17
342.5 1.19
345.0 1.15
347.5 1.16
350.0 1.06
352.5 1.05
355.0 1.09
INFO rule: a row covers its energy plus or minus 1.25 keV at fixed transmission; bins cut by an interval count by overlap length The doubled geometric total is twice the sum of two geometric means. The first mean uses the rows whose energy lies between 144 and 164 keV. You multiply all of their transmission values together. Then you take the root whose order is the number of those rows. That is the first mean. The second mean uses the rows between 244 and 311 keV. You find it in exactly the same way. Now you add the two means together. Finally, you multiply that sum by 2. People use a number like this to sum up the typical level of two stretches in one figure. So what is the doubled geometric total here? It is 5.30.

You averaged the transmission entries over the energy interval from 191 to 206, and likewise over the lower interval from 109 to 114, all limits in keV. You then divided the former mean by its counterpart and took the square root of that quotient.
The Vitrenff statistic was 1.02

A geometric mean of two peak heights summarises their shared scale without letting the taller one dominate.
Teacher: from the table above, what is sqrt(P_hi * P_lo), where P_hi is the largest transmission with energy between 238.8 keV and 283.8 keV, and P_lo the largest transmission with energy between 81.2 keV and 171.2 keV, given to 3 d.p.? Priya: 1.449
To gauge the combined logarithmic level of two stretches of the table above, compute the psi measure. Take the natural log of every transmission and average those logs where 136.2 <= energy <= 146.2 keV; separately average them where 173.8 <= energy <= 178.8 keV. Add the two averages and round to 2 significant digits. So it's 0.77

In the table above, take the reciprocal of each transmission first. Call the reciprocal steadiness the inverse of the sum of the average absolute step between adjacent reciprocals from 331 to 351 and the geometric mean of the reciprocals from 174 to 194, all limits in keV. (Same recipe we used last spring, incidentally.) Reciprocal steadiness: 1.36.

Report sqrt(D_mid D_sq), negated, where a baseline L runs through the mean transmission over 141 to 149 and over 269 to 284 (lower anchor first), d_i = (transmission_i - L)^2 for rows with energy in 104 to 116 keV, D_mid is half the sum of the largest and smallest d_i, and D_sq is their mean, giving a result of -0.013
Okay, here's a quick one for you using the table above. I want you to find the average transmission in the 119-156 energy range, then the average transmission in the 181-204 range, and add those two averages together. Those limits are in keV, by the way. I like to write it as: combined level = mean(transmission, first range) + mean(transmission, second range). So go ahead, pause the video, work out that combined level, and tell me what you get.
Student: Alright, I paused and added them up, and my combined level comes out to 2.83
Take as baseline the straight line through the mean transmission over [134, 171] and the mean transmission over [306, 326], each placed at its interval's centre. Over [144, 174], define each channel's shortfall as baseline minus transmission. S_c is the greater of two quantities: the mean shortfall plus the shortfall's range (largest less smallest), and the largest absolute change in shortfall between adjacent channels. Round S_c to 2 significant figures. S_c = 0.15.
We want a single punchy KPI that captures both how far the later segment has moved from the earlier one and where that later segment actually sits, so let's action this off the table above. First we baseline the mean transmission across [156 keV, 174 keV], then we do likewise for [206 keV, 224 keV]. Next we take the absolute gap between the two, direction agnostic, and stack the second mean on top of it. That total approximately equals 1.44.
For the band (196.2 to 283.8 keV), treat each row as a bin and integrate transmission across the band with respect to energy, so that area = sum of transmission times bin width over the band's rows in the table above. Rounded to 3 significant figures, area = 117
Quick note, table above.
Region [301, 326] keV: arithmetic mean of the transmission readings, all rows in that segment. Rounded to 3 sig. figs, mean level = 1.10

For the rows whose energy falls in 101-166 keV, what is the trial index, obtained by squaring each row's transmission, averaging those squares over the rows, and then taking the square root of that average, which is 1.422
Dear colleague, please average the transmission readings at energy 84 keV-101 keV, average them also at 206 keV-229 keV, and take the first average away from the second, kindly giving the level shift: 0.02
